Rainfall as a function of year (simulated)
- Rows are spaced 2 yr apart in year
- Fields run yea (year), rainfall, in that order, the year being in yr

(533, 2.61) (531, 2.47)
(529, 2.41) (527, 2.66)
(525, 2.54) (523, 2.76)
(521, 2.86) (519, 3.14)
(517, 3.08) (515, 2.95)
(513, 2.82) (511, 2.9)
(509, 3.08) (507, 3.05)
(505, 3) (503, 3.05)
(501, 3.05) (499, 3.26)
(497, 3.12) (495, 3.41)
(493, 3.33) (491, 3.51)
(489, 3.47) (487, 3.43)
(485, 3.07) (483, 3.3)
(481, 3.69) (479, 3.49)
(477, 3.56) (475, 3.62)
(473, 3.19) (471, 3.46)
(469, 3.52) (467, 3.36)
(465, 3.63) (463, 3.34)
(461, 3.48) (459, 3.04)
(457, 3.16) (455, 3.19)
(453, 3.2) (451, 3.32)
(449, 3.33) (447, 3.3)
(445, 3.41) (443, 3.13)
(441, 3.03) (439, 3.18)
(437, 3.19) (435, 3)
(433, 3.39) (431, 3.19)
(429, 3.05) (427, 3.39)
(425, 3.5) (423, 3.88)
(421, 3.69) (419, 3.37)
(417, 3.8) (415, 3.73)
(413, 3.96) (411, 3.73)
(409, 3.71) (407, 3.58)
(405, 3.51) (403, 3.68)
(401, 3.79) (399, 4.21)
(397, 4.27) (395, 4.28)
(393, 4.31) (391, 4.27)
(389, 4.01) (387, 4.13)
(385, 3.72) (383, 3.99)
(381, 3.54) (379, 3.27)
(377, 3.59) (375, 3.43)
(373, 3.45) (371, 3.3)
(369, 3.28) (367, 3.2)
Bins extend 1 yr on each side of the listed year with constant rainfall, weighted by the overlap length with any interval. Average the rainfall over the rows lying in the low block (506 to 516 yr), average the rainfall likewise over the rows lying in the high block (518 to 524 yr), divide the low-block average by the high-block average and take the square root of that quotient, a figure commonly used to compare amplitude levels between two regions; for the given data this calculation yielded 1.01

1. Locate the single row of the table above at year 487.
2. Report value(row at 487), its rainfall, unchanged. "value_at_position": 3.43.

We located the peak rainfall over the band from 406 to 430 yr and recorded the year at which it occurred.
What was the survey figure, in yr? 413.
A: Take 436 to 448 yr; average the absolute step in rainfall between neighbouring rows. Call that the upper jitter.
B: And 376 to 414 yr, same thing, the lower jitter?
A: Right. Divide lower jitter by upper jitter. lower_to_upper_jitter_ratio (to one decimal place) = 1.4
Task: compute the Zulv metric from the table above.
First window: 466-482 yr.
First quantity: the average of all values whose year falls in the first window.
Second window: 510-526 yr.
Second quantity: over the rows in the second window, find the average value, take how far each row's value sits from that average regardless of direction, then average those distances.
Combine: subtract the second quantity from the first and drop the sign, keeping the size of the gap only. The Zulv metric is 3.35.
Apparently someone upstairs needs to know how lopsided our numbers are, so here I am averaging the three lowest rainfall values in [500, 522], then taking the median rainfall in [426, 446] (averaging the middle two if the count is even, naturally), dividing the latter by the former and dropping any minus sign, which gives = 1.11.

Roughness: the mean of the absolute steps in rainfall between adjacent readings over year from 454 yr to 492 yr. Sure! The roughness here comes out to 0.20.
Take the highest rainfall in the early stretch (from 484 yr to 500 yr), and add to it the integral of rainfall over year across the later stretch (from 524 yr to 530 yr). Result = 19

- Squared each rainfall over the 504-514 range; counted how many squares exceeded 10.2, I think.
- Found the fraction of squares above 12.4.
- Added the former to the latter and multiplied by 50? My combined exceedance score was 0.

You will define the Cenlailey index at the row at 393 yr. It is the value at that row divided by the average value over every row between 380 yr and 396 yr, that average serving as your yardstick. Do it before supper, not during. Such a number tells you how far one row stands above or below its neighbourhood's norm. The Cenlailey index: 1.07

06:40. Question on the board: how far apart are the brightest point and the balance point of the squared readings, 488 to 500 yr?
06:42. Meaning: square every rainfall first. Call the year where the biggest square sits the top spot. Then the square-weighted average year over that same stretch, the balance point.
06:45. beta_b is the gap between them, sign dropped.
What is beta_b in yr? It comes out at 2.8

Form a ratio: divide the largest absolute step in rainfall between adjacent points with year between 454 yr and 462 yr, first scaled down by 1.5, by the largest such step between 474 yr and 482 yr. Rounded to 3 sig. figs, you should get 1.47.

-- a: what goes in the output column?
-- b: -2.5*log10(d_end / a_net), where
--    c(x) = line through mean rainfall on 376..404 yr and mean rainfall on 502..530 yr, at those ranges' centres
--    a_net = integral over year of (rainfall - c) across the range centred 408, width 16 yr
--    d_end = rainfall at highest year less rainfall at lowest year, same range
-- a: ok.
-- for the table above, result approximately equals 3.2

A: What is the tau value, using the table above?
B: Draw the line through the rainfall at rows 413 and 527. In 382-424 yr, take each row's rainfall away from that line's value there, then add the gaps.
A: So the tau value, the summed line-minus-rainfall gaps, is 4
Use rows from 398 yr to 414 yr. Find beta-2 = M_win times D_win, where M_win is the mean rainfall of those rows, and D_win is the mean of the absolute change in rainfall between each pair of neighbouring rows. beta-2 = 0.62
